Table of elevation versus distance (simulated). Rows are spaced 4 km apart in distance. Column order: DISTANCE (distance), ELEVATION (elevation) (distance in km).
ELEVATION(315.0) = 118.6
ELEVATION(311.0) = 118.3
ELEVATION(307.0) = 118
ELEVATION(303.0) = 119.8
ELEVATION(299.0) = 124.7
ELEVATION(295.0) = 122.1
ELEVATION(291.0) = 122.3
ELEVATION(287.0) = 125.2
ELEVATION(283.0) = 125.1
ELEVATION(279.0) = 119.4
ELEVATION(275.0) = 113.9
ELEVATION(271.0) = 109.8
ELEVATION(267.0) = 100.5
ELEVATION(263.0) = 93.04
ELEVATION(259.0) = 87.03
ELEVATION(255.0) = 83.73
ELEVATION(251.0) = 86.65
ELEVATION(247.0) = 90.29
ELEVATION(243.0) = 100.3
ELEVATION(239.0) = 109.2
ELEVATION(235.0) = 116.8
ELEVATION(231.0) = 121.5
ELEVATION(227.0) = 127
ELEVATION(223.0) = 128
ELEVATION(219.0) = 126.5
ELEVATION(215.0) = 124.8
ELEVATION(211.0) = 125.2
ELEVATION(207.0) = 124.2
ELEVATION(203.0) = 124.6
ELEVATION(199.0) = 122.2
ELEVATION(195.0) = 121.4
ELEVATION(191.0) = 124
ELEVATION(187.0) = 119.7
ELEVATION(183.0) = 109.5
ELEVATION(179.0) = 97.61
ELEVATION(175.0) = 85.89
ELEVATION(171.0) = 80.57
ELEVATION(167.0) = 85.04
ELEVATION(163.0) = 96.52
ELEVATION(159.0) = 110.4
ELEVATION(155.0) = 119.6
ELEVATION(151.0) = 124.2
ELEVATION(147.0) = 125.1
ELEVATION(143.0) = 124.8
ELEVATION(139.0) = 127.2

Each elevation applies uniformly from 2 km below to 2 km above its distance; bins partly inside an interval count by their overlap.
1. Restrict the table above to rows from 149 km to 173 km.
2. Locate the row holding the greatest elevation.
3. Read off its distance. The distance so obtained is 151.0 km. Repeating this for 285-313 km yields 287.0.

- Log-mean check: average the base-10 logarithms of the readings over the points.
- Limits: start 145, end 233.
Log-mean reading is 2.06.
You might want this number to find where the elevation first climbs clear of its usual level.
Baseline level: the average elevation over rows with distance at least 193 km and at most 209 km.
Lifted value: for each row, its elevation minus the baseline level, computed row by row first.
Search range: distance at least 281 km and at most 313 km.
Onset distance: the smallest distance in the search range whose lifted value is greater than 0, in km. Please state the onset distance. 283.0 km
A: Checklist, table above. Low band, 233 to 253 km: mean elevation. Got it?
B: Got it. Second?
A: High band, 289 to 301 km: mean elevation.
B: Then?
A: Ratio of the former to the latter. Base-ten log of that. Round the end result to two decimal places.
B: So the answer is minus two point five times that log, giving 0.22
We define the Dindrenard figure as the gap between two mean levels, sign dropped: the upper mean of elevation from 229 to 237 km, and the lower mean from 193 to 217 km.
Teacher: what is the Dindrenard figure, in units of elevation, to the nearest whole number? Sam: 5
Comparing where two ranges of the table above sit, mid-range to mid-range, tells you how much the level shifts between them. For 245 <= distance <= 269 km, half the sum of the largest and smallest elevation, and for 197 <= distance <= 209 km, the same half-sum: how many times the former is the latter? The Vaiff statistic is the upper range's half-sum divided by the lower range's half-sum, 0.7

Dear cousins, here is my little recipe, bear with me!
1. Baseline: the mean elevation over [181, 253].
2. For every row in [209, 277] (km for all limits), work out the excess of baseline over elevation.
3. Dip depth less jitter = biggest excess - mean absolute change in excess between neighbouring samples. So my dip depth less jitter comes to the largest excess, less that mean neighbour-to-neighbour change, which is 28.2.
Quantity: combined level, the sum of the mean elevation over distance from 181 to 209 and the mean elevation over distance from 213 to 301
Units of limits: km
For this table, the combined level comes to 233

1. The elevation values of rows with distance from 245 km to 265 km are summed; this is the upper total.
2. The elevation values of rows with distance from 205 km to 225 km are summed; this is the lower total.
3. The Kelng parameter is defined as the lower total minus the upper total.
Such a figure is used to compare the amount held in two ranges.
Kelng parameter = 188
